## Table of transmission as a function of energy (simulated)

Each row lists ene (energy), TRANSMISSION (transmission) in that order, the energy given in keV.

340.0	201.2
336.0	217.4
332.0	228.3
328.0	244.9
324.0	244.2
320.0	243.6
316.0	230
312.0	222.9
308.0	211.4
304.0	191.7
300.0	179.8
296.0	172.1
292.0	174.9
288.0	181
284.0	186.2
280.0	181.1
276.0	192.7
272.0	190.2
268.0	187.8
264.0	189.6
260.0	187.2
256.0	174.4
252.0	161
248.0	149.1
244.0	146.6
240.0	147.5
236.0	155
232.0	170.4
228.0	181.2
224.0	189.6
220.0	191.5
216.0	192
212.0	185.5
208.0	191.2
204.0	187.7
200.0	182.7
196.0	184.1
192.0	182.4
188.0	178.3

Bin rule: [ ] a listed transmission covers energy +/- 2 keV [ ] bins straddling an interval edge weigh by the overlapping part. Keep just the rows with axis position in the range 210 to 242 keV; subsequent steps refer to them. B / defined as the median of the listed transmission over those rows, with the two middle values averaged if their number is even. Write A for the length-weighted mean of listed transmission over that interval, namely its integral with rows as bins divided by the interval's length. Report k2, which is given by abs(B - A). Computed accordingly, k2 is 7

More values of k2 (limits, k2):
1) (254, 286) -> 1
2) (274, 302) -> 0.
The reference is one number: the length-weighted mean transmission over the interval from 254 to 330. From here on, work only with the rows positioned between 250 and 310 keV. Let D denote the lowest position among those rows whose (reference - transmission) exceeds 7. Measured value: 252.0 keV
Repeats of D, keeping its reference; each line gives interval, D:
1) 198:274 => 200.0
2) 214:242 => 216.0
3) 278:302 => 280.0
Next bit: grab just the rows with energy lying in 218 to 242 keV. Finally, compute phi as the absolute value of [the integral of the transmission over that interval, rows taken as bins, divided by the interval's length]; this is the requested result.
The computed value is 173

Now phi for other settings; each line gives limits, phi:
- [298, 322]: 213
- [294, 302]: 176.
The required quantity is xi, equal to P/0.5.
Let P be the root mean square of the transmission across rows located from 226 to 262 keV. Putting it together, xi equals 328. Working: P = 164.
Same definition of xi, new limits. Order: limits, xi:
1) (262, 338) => 410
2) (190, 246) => 357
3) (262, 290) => 374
